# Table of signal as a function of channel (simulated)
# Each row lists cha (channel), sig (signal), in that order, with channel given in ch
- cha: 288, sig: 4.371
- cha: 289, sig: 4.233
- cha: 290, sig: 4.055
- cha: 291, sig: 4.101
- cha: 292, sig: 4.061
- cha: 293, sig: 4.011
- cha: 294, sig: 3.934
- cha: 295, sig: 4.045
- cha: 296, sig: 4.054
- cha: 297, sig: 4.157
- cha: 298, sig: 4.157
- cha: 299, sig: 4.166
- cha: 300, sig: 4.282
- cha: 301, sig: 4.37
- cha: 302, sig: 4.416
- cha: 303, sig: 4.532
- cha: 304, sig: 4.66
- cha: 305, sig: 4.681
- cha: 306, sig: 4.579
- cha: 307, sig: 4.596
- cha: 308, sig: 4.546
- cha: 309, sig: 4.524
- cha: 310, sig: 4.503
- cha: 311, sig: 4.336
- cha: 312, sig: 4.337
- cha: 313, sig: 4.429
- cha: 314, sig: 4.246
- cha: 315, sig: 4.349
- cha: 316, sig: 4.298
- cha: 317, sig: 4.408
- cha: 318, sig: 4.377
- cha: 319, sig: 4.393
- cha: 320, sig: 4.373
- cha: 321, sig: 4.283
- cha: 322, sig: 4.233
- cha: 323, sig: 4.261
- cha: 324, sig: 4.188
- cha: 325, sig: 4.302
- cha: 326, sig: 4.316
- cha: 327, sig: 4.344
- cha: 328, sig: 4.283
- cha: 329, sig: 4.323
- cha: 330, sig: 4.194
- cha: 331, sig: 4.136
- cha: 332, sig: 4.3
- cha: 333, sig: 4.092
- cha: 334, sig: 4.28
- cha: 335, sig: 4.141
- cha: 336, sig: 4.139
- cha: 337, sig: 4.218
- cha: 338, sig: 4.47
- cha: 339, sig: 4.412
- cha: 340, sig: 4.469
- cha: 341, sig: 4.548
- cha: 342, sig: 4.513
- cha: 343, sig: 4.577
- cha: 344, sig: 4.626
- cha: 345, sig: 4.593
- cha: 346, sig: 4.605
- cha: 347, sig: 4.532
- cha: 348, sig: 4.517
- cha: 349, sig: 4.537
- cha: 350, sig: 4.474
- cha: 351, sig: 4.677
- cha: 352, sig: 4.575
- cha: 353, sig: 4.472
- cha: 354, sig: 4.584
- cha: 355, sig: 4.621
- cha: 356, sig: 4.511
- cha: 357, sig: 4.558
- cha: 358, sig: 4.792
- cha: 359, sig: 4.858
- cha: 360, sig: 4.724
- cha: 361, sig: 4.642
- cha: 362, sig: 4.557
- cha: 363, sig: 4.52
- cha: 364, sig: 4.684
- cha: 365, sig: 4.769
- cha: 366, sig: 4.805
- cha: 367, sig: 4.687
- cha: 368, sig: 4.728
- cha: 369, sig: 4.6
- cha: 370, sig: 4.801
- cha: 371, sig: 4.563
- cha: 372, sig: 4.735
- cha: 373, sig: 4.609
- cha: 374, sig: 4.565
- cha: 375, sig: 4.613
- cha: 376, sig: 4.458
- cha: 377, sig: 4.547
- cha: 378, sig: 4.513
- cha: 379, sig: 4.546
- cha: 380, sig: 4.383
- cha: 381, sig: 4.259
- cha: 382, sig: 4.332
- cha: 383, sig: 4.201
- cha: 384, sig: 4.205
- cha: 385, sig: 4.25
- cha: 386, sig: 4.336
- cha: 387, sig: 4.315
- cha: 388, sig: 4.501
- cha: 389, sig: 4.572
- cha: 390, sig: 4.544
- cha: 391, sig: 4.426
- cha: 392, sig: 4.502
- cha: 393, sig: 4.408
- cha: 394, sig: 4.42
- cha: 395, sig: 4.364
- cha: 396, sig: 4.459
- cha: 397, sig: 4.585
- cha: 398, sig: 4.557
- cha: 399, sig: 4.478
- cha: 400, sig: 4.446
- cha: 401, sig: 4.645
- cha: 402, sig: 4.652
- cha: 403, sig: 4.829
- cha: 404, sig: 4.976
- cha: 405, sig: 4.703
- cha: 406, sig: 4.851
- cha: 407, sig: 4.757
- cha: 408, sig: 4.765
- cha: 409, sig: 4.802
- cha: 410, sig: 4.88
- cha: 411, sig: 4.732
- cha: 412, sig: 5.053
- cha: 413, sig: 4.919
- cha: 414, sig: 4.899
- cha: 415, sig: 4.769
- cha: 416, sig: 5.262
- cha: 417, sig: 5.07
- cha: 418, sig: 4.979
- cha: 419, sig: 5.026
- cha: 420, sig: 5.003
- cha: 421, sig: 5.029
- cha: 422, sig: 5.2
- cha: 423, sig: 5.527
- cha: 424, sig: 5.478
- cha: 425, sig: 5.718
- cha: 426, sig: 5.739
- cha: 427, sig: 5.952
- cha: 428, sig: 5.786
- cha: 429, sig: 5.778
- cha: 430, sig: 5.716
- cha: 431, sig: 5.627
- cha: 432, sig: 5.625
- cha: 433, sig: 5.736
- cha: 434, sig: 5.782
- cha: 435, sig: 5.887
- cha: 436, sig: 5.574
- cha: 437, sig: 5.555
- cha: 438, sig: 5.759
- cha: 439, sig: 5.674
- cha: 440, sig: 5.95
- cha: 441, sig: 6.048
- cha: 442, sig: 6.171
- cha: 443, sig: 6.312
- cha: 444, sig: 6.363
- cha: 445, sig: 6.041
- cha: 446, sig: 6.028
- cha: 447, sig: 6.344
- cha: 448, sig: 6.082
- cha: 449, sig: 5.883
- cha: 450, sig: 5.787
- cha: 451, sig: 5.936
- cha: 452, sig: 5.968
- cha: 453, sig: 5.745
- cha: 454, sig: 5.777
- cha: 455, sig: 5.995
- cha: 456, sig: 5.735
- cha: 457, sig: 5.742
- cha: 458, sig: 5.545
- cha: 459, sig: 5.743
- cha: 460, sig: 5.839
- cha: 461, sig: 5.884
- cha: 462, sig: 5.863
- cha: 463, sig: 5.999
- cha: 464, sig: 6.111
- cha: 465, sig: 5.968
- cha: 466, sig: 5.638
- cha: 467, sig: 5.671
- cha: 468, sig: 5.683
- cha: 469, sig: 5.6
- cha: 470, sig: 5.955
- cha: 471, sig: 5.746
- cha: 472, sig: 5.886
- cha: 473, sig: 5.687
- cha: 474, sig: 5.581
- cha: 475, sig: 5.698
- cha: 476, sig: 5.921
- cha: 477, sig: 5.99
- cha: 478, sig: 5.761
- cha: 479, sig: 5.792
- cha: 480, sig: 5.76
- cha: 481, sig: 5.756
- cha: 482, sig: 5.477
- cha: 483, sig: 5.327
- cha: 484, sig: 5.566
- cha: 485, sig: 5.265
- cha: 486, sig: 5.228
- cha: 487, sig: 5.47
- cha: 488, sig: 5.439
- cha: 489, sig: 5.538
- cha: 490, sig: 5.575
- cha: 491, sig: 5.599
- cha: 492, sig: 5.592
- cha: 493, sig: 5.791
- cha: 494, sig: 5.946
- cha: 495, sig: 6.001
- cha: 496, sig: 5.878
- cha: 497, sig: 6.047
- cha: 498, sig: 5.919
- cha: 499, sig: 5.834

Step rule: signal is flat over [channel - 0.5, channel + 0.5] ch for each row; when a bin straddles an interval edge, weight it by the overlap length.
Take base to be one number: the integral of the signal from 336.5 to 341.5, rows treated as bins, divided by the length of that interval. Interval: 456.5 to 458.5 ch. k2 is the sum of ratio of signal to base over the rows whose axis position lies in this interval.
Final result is 2.55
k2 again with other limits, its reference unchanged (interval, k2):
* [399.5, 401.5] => 2.06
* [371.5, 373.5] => 2.11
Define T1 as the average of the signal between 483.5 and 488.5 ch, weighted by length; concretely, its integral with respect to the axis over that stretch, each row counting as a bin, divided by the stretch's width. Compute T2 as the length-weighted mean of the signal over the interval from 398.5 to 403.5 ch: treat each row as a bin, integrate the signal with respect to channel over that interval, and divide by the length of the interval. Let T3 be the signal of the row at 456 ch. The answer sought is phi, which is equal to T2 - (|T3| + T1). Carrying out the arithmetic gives -6.5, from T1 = 5.4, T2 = 4.61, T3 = 5.735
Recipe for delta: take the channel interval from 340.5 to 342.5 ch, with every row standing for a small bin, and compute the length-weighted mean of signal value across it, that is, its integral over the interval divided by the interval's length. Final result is 4.5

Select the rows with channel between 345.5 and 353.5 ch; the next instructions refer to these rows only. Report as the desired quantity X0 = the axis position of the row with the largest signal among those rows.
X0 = 351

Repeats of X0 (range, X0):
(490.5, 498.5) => 497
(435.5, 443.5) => 443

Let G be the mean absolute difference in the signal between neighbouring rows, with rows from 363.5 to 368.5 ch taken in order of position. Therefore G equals 0.07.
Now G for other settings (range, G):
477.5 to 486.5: 0.13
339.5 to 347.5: 0.05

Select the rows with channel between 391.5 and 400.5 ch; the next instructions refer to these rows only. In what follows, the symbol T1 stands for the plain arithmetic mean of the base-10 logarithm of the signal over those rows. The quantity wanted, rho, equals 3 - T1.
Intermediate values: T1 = 0.650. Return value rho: 2.35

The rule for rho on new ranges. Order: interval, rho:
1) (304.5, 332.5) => 2.36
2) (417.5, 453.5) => 2.24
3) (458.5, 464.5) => 2.23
